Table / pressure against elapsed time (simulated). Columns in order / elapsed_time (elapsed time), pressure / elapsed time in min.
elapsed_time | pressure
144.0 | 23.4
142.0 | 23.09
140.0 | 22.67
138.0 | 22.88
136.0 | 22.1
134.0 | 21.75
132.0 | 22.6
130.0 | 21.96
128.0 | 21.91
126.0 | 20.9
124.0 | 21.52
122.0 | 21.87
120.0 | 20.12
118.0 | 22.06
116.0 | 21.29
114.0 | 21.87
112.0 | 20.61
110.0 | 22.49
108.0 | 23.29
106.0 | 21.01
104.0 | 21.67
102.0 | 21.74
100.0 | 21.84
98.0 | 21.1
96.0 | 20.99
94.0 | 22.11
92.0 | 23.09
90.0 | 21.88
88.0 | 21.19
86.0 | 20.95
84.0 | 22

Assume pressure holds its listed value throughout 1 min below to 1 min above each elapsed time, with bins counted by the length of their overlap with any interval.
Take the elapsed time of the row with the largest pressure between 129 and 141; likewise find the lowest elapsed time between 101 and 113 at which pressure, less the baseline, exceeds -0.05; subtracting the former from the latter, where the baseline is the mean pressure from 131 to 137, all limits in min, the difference -30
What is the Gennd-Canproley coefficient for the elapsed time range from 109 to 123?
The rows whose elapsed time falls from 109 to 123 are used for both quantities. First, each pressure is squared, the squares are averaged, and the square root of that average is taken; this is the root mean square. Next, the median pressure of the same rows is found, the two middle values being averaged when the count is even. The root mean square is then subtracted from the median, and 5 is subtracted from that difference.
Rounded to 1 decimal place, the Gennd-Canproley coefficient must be -4.6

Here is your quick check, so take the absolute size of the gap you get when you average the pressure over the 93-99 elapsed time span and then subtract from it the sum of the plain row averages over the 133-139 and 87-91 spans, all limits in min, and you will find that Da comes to 22.4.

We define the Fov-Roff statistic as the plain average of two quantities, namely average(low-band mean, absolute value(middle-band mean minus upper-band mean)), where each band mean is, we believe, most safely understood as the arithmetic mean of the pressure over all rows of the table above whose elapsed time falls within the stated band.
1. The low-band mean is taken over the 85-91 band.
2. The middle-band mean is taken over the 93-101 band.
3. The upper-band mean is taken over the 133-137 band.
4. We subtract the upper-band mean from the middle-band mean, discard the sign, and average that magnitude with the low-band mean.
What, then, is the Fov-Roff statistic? 10.9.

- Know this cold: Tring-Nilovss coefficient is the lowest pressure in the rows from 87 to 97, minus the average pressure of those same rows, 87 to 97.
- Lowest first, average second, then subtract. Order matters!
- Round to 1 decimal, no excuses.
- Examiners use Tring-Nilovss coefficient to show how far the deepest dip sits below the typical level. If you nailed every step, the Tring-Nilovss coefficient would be -0.9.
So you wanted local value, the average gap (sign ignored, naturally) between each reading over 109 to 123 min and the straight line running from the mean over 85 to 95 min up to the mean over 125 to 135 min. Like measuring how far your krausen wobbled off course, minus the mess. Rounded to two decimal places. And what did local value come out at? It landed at 0.63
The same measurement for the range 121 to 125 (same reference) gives 0.17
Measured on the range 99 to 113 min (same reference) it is 0.63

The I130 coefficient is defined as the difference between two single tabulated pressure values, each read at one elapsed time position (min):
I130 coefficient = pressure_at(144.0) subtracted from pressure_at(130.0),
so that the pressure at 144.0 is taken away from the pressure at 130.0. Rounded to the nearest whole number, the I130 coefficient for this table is -1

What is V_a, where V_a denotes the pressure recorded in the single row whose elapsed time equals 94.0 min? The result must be 22.11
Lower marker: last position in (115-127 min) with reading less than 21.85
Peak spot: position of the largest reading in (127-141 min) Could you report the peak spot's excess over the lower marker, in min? 12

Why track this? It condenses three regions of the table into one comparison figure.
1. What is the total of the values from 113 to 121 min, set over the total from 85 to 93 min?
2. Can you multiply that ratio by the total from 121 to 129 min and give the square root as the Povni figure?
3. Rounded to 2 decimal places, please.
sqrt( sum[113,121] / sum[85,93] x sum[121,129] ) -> 9.19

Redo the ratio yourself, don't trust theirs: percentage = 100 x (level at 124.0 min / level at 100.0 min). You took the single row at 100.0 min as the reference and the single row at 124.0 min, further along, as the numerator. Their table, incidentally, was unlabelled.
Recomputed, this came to 98.5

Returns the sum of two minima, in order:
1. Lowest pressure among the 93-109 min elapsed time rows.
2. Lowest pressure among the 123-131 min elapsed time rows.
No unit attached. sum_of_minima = 41.9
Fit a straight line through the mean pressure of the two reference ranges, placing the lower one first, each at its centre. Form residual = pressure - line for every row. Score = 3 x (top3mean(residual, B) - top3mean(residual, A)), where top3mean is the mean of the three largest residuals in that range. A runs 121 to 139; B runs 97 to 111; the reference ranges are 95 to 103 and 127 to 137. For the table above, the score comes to 1.7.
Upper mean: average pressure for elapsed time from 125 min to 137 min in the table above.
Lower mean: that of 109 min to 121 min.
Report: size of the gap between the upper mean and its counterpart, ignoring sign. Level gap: 0.46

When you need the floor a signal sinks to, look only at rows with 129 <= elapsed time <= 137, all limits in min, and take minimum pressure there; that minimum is 21.75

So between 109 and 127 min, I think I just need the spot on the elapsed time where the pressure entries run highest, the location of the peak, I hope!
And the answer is 110.0 min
